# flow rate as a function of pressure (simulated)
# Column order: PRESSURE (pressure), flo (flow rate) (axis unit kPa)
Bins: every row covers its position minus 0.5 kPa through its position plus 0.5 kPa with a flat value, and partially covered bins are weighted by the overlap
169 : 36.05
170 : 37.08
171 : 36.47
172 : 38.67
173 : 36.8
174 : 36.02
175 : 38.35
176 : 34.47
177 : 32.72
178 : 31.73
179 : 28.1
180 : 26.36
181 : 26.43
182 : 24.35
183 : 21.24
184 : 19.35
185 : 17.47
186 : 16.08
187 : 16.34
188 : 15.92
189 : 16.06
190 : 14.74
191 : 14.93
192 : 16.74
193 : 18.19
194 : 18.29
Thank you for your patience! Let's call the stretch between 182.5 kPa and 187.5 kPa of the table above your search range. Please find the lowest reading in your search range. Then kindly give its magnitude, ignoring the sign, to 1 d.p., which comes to 16.1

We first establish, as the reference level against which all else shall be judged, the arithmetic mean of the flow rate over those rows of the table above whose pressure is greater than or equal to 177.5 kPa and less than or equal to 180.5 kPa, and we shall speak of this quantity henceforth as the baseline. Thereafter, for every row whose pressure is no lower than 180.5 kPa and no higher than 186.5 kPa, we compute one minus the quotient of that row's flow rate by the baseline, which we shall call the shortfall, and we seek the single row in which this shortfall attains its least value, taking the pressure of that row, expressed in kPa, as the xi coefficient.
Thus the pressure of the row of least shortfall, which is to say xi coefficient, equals 181 kPa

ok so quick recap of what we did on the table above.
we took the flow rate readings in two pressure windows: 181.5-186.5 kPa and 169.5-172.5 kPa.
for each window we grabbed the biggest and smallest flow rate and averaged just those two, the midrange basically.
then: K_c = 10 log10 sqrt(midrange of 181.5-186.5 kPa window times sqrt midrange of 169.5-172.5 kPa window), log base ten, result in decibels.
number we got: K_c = 10.5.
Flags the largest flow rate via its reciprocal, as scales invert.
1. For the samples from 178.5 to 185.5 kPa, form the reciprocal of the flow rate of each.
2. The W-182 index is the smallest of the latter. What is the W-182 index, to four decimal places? 0.0356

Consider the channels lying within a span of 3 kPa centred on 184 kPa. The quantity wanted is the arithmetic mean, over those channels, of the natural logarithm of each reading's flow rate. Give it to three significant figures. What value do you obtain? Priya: 2.96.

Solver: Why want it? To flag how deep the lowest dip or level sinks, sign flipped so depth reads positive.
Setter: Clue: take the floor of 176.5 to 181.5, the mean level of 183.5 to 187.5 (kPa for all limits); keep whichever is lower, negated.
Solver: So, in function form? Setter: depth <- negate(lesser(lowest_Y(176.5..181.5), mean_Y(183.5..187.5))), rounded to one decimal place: -17.3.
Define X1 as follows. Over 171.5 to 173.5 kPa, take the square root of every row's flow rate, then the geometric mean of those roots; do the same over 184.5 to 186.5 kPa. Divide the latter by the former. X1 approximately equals 0.67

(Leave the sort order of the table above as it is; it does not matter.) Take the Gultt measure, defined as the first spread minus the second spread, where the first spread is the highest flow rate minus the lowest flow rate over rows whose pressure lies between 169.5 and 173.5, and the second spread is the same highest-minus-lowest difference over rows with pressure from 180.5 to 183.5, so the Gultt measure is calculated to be -3.0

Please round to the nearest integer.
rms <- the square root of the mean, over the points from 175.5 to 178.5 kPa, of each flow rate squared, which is 33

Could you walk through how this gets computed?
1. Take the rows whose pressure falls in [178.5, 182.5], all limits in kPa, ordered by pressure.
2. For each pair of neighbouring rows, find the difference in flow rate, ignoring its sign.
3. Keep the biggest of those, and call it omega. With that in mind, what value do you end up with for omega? 2.08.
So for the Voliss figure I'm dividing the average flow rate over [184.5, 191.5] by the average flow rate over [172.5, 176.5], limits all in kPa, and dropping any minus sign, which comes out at 0.44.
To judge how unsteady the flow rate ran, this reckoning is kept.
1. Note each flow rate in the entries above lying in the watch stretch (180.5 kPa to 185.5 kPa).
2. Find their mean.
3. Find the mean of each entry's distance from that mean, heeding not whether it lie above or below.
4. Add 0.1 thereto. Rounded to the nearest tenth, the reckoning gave 3.0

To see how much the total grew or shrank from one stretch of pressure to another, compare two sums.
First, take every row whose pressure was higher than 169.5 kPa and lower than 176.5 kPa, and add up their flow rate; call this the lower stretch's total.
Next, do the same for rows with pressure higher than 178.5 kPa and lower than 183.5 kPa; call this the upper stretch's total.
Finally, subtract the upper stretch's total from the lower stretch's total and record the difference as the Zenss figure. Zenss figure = 131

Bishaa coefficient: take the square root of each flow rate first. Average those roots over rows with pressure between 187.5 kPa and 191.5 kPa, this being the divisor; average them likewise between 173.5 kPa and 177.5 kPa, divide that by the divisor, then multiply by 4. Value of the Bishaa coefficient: 6.1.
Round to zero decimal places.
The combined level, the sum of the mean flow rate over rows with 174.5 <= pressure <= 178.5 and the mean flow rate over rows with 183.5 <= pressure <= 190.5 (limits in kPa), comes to 51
